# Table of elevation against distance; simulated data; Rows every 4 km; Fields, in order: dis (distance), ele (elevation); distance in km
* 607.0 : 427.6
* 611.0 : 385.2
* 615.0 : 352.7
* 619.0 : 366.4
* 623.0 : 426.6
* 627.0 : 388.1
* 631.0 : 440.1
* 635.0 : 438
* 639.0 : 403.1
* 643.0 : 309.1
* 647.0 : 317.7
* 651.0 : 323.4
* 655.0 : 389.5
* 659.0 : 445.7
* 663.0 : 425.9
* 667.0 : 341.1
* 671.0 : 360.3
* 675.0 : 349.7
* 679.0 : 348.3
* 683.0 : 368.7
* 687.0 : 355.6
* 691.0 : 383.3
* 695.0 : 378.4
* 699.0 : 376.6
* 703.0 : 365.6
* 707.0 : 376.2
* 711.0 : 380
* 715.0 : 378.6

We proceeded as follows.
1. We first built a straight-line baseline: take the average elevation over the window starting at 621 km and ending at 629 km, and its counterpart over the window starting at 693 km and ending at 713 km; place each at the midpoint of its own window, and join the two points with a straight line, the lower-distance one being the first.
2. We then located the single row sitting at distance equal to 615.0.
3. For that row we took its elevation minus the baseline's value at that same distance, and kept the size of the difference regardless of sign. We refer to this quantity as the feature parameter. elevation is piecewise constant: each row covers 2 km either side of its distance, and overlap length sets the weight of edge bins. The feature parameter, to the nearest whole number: 59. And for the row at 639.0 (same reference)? 1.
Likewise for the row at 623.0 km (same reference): 18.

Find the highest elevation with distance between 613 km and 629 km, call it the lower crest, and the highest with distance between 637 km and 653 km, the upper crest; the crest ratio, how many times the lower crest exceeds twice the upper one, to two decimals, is 0.53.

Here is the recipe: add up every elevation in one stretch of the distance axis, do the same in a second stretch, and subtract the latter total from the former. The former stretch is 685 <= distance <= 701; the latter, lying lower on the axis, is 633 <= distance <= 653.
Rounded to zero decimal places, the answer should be -297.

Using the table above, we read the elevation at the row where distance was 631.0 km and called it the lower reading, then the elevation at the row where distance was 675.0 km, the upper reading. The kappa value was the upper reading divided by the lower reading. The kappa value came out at 0.79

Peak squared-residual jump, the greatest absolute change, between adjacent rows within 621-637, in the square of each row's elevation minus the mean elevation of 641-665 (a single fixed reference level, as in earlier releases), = 4737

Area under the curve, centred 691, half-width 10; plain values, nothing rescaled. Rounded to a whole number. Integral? 7450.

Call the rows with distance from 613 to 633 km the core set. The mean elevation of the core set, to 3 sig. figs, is 395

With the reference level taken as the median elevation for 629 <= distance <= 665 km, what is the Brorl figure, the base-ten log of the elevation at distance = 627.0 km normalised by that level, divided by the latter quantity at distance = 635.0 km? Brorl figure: -0.5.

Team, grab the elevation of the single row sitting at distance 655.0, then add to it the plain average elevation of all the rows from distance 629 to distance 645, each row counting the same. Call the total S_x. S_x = 787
